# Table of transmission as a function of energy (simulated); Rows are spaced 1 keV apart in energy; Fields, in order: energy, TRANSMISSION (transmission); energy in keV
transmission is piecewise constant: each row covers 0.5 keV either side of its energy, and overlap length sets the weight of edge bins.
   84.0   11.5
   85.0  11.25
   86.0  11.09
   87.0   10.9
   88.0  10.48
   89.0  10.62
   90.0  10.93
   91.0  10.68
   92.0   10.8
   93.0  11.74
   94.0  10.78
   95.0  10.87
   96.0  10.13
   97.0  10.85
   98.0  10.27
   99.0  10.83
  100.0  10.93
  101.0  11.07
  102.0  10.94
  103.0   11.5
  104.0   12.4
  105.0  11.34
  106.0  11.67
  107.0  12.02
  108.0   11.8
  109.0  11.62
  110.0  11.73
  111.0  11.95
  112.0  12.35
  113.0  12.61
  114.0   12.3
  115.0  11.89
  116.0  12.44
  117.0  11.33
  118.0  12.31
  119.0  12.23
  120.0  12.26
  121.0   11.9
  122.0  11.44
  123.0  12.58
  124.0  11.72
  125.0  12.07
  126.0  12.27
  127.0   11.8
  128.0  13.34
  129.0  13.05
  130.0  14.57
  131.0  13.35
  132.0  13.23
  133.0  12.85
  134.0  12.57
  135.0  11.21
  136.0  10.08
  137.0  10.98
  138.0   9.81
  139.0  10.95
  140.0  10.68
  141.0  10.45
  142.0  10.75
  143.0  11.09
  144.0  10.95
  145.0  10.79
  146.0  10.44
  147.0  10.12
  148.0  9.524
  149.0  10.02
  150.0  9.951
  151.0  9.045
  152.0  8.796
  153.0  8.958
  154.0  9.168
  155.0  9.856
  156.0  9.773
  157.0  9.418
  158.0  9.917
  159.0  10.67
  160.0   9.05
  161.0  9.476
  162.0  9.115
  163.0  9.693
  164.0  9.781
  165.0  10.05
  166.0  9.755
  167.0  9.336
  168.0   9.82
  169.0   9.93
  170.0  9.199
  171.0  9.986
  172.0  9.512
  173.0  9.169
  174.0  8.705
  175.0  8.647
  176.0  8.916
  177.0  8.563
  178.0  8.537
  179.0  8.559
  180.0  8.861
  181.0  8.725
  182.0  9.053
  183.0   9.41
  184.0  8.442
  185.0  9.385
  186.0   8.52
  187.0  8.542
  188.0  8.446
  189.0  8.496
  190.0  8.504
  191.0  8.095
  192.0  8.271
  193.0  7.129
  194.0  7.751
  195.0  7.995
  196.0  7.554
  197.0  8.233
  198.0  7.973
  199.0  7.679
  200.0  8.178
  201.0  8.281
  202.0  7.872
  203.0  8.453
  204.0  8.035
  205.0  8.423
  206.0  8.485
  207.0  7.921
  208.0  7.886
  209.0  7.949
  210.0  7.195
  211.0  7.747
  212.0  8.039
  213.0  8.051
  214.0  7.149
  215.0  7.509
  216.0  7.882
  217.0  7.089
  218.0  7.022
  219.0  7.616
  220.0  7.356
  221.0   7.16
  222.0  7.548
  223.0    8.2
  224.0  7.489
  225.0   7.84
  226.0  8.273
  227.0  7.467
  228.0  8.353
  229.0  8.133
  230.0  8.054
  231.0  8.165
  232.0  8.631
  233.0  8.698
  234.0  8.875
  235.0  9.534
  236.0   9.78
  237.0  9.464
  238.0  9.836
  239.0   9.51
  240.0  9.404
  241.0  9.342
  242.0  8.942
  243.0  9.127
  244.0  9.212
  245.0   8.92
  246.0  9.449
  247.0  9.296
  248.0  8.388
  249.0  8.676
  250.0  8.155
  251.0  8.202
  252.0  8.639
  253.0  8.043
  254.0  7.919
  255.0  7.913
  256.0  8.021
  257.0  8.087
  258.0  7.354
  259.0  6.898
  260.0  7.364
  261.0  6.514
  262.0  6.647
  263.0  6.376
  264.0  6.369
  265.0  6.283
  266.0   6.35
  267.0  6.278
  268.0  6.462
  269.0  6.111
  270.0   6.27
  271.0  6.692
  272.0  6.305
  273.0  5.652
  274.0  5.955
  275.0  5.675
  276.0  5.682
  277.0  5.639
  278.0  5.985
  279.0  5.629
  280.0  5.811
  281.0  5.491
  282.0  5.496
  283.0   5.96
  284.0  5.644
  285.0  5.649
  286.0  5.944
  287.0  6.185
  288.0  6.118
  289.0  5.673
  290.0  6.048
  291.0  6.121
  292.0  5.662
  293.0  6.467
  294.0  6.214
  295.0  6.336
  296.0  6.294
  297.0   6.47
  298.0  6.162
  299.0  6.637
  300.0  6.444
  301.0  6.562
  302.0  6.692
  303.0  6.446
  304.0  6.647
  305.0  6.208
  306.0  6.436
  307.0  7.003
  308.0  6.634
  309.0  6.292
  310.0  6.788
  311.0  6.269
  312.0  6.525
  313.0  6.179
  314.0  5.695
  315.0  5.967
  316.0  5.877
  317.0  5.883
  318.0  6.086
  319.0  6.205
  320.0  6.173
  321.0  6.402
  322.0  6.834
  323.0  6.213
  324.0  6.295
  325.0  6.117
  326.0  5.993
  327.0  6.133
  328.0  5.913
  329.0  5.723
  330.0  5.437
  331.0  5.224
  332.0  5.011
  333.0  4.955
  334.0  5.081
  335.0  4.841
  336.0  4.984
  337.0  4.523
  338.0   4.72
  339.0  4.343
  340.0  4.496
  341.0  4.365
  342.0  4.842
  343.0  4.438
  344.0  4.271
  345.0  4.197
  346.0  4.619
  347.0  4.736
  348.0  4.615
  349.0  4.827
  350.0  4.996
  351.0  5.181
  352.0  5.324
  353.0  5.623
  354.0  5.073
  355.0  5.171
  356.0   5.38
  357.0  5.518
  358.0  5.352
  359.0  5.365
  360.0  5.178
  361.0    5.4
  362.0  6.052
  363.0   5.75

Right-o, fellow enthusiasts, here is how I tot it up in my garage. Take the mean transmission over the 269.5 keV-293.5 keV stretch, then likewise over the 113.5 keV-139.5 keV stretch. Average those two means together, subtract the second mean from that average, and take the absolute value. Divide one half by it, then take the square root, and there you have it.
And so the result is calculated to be 0.40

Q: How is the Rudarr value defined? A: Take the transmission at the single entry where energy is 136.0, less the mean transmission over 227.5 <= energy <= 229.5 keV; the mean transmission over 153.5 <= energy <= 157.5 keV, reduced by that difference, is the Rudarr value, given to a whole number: 8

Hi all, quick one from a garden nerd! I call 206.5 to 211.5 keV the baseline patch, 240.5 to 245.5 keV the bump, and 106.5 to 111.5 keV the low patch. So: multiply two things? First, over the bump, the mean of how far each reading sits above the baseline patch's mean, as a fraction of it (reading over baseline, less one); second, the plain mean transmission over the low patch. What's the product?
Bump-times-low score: 2.1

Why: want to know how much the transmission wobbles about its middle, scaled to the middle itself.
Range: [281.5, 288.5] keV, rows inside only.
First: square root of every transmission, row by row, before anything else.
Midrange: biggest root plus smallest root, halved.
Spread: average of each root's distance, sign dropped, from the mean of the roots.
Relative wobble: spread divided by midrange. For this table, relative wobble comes 0.019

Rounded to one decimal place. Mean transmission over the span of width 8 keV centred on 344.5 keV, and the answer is 4.5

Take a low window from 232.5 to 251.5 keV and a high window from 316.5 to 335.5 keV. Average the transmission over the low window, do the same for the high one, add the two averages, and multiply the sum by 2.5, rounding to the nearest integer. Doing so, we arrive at 37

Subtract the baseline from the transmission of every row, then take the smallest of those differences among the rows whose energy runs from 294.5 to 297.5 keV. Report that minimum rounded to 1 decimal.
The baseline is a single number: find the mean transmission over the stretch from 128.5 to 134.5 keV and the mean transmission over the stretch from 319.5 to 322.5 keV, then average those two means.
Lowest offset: -3.6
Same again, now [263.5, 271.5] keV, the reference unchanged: -3.8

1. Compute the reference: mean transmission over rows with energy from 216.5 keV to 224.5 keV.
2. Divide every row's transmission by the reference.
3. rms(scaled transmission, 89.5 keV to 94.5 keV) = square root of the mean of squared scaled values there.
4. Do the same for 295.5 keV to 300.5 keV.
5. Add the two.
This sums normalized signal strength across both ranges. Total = 2.3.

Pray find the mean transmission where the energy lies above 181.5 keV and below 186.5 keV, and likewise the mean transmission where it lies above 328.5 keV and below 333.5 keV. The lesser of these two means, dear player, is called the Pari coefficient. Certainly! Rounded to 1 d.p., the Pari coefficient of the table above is 5.3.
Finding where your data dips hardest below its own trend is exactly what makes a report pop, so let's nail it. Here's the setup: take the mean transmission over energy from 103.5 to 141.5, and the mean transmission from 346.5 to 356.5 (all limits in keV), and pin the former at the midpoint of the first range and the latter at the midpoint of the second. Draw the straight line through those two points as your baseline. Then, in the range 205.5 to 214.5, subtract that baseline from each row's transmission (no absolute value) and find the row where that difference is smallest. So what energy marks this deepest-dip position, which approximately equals 210.0 keV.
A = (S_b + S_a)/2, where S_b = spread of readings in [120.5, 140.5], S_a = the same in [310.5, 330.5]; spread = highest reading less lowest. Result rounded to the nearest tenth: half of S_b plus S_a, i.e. 3.1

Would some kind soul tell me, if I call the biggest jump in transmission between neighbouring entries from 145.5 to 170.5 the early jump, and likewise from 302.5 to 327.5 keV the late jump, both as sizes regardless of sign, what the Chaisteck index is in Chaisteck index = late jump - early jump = -1.0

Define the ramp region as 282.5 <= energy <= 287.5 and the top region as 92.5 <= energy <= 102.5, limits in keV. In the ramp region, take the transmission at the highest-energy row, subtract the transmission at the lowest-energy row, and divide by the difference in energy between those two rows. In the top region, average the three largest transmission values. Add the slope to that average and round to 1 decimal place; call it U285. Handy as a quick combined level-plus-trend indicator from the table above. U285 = 11.3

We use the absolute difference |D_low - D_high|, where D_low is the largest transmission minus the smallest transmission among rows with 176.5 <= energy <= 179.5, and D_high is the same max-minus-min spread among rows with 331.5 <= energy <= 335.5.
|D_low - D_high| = 0.21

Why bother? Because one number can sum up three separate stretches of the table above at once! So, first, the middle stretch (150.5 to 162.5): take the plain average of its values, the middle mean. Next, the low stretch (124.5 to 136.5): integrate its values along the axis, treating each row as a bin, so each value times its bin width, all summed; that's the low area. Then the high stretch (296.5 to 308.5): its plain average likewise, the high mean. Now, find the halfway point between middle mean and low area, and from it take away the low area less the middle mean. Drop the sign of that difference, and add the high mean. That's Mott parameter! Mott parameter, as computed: 67.6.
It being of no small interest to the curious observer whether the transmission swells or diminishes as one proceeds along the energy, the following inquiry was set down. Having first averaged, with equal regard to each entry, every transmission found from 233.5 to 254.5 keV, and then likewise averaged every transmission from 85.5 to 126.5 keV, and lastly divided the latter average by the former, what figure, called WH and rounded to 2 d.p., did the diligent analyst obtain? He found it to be 1.28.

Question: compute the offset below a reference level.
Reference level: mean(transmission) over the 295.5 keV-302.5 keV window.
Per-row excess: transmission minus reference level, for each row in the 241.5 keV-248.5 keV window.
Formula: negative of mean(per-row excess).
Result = -3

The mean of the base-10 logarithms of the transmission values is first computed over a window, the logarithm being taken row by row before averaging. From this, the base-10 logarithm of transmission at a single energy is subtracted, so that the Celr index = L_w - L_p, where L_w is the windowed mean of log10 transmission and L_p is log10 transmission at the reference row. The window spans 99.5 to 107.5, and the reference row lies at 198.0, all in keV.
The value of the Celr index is 0.16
